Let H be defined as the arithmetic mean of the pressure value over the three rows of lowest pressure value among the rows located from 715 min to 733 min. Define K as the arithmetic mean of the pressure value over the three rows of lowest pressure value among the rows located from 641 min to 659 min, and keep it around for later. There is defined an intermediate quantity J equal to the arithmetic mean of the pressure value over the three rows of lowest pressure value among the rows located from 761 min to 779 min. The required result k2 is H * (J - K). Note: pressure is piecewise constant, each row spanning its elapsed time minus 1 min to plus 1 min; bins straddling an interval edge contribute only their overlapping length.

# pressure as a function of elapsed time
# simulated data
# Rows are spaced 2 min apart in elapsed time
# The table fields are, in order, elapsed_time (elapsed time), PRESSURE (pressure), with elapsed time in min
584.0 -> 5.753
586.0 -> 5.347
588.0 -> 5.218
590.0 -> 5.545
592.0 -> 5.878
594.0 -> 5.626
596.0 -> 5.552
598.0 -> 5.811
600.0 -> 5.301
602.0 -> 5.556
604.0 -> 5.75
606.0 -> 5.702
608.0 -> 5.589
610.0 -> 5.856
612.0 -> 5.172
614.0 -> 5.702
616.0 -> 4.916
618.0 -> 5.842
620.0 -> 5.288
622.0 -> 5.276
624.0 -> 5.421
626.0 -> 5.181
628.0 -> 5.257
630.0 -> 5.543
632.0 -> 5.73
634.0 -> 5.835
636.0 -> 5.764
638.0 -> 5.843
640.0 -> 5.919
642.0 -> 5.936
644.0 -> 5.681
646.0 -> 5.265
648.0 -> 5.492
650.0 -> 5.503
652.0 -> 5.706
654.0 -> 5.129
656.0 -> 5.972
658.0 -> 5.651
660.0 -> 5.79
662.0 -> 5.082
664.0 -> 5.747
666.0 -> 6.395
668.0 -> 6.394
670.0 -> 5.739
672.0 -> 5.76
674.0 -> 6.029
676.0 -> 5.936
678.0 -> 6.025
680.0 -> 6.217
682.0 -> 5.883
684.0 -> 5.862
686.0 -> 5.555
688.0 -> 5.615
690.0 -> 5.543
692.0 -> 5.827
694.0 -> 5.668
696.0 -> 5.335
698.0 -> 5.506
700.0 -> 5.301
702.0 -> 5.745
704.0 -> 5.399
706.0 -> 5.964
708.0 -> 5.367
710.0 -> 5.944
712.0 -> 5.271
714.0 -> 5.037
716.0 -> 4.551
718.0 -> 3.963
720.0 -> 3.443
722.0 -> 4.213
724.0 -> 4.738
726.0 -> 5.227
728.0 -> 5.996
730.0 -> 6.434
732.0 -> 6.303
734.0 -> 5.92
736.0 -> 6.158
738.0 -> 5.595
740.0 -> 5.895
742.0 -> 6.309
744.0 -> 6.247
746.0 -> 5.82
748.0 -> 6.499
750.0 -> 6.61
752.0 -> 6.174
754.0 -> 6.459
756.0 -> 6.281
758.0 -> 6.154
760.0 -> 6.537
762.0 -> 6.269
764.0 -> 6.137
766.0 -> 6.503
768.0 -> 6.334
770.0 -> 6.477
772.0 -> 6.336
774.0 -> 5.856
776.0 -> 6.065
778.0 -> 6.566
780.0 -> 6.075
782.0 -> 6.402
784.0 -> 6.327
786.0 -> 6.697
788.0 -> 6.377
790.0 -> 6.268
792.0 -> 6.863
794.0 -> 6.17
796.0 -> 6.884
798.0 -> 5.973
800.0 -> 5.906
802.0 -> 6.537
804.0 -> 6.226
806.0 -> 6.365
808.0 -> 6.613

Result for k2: 2.8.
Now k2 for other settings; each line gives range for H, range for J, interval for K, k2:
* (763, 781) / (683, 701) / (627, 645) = -0.7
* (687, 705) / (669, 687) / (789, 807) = -1.8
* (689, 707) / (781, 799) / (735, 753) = 2.0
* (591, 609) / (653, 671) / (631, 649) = -1.1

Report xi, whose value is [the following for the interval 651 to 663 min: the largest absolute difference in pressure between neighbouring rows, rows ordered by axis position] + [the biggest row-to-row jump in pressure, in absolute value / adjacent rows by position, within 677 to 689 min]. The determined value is 1.18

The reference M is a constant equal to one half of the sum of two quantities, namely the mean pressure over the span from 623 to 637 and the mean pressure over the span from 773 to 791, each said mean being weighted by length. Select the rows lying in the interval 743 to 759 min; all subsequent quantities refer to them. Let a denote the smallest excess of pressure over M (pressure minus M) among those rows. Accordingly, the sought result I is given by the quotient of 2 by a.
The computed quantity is -21.6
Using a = -0.1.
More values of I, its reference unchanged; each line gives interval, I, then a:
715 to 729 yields -0.8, -2.5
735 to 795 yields -6.3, -0.3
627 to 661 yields -2.6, -0.8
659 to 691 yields -2.4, -0.8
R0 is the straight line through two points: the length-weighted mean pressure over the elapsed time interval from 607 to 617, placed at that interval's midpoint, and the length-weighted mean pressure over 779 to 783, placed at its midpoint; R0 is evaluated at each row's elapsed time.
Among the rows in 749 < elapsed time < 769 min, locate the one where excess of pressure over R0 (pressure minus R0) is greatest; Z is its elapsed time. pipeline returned 750.0 min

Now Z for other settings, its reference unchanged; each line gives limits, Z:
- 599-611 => 610.0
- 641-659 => 642.0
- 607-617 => 610.0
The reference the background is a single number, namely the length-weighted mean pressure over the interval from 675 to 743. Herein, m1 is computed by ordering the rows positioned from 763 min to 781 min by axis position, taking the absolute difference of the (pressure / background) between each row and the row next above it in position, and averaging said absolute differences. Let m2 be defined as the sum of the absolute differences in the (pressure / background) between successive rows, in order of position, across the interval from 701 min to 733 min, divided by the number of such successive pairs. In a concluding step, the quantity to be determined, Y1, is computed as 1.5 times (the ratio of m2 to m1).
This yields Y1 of 2.5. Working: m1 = 0.057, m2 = 0.093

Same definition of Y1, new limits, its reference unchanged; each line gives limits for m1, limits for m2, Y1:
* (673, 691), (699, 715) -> 5.0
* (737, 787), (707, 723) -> 2.8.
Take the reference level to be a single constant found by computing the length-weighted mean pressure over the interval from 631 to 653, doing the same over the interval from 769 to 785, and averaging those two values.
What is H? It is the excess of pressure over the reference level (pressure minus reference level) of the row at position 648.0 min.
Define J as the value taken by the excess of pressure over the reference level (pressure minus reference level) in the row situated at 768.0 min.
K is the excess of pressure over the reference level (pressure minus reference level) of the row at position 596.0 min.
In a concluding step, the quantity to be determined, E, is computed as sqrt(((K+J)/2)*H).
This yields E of 0.13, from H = -0.5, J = 0.4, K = -0.4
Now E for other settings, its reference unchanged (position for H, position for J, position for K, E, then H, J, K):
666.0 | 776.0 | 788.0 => 0.32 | 0.4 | 0.1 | 0.4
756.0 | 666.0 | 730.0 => 0.36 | 0.3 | 0.4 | 0.5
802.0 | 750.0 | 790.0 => 0.51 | 0.6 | 0.6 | 0.3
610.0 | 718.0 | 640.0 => 0.36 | -0.1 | -2.0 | -0.1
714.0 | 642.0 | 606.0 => 0.39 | -0.9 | 0.0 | -0.3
